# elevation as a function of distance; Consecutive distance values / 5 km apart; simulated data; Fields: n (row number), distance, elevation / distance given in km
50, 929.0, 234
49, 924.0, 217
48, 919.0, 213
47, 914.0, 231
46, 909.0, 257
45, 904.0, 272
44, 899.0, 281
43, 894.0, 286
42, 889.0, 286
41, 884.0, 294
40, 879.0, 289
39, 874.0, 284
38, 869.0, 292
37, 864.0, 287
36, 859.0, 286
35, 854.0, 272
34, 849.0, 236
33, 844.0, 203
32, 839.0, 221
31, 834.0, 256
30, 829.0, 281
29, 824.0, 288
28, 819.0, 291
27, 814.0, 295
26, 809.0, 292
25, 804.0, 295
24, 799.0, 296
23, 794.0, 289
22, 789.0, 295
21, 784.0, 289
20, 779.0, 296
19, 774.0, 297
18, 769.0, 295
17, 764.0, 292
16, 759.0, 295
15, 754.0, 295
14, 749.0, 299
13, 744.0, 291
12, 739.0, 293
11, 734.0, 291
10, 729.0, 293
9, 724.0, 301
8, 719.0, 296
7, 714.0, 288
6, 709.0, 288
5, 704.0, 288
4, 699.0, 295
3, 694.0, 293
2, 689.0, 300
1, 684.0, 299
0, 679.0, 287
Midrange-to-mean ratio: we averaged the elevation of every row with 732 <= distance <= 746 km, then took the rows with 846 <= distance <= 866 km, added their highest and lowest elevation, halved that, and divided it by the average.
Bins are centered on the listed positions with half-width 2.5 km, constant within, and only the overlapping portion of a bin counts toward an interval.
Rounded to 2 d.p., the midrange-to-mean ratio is 0.90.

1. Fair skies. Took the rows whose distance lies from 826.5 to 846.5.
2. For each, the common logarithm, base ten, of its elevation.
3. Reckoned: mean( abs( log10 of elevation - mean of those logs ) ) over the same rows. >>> 0.0513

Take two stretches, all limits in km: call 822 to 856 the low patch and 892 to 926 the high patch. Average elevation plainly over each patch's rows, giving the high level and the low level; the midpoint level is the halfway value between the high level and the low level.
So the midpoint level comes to 251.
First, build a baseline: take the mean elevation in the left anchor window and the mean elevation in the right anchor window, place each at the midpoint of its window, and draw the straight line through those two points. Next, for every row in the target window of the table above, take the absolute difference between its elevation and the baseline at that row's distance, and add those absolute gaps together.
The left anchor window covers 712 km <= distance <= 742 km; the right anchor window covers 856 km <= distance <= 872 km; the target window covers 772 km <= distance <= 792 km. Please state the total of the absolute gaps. 16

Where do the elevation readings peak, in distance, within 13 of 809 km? 799.0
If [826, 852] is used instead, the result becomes 829.0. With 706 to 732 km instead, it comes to 724.0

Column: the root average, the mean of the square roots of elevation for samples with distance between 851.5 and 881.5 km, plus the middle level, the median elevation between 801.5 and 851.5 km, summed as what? 301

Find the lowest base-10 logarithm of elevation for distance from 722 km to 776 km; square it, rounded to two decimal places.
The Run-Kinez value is 6.07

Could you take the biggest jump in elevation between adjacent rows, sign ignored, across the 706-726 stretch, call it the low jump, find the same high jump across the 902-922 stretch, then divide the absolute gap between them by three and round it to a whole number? 6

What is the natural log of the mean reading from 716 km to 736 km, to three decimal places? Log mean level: 5.688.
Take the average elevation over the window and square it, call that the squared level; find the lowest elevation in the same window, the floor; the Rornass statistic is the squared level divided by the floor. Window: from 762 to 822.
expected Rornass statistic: 298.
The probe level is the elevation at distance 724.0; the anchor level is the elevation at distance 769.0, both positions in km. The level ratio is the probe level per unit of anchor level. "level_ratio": 1.02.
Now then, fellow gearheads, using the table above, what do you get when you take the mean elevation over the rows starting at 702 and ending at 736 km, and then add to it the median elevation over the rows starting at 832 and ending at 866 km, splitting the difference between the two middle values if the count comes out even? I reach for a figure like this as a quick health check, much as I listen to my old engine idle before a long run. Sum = 548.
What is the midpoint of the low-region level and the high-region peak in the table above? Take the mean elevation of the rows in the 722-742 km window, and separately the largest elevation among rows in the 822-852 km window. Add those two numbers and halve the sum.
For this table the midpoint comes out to 291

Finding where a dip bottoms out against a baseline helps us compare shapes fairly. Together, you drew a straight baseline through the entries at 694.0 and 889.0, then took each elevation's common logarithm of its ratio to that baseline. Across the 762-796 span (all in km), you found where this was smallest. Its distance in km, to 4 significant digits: 784.0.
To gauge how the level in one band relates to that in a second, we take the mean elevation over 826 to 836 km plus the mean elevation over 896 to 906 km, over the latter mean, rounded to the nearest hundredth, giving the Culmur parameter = 1.97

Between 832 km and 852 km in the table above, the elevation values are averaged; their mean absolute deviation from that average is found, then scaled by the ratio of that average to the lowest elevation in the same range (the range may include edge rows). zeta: 19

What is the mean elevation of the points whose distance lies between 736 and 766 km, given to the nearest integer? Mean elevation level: 294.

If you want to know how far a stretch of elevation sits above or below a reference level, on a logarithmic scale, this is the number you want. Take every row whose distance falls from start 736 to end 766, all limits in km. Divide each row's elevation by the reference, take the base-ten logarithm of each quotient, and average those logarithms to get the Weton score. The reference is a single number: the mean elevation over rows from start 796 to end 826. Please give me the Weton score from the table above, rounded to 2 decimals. 0.00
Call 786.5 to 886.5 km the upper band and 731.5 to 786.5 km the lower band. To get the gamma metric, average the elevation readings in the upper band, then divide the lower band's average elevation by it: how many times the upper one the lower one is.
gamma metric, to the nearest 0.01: 1.06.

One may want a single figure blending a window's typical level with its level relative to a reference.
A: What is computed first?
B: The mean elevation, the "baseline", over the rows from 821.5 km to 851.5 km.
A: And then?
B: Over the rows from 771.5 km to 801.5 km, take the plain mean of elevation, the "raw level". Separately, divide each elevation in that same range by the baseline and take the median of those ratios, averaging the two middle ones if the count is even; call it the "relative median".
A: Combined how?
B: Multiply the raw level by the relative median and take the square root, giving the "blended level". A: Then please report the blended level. 18.7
